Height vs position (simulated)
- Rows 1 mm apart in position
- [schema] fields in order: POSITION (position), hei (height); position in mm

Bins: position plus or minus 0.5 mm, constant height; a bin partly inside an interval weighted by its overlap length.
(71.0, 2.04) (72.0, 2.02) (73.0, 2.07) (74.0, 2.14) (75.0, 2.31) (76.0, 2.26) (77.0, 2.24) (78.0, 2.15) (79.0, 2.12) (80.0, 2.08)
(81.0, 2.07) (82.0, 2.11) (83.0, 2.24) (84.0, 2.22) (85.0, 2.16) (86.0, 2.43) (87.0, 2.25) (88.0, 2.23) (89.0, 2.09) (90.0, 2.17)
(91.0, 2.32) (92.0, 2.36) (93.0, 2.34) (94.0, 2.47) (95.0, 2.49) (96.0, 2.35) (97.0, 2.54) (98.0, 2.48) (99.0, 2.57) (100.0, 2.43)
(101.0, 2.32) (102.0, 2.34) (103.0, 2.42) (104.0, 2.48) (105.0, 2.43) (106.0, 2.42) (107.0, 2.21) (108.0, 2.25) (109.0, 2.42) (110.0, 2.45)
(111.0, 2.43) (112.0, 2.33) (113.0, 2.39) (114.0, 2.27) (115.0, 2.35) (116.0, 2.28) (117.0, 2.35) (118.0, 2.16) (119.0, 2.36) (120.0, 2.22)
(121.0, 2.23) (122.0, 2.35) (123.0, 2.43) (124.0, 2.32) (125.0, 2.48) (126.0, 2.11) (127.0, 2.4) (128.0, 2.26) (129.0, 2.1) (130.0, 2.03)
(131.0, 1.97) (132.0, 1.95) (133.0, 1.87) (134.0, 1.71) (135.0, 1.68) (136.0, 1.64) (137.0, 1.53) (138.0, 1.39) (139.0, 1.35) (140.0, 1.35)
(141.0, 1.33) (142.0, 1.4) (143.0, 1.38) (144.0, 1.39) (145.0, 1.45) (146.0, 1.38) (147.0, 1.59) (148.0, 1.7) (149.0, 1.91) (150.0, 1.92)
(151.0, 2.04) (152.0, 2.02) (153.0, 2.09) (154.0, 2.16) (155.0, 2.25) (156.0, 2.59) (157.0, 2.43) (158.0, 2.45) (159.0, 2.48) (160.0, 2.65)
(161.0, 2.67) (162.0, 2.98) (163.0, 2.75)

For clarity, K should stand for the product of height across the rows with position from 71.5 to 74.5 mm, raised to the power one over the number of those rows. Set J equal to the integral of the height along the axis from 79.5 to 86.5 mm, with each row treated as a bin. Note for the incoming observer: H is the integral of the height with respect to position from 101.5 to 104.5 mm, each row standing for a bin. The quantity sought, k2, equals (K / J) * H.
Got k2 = 1.0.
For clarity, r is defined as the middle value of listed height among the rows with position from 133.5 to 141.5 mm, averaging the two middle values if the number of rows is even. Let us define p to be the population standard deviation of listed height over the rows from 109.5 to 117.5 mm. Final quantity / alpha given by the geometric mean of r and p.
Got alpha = 0.30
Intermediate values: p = 0.06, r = 1.5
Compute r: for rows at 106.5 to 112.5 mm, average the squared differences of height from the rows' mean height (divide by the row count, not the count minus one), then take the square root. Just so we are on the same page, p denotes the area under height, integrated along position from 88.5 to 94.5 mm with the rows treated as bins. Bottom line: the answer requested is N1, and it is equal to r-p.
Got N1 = -13.7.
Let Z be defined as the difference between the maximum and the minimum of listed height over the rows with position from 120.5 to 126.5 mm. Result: 0.37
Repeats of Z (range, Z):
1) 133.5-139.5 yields 0.36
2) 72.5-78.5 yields 0.24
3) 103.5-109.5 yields 0.27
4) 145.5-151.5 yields 0.66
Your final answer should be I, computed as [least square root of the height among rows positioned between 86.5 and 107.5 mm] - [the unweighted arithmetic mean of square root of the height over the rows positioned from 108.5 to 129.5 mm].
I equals -0.1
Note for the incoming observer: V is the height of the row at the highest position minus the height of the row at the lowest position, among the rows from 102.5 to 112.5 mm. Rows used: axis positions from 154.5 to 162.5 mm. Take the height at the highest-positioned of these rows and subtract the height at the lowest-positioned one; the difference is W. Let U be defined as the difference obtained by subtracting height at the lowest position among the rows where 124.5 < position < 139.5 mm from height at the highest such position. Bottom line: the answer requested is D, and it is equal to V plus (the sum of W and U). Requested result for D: -0.49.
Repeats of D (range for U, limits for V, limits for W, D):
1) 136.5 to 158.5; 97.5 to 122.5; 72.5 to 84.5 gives 0.94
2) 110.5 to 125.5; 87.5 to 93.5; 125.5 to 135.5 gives -0.27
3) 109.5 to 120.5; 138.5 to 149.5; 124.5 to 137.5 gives -0.62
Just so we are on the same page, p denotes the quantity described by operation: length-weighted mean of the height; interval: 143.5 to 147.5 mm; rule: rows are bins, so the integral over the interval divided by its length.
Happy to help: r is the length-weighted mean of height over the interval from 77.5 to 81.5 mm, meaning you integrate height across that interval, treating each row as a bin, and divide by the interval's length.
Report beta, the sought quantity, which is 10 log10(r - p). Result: -2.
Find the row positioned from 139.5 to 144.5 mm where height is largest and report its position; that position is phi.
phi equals 142.0 mm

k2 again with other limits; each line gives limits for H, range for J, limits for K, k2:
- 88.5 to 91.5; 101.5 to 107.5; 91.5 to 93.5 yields 1.1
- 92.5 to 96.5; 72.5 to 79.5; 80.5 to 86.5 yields 1.4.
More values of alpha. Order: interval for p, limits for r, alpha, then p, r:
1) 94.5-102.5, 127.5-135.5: 0.42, 0.09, 2.0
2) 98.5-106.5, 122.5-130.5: 0.41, 0.07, 2.3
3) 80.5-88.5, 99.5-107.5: 0.50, 0.10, 2.4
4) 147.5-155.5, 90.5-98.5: 0.62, 0.16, 2.4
